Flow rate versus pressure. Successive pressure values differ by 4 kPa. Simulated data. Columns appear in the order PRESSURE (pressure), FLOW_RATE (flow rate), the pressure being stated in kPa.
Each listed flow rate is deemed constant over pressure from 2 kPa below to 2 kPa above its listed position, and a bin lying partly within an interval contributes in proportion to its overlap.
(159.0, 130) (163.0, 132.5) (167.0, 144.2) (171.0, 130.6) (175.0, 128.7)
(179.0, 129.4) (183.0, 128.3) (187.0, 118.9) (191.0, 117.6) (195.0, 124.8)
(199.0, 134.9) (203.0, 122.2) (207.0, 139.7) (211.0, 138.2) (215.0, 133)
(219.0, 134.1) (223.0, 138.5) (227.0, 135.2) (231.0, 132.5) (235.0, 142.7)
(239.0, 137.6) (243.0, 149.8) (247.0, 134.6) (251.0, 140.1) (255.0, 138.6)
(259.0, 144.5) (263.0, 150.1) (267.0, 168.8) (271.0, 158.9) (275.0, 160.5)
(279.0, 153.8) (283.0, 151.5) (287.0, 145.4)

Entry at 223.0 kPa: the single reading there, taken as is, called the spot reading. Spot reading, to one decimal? 138.5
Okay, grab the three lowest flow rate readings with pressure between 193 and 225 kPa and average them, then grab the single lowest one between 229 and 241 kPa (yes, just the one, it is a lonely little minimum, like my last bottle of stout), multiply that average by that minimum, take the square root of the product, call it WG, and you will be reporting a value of 130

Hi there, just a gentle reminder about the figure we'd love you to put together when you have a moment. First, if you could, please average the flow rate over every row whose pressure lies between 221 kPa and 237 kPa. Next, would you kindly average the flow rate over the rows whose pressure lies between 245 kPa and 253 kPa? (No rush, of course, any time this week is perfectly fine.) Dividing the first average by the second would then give 1.00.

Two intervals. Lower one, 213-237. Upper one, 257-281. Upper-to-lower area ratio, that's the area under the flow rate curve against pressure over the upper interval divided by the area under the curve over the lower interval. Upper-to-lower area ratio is 1.15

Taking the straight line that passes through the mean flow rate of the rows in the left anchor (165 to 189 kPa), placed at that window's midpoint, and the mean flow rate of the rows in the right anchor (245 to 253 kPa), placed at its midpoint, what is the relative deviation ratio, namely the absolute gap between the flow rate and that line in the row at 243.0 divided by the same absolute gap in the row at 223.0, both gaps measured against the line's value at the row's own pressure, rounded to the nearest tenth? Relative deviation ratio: 3.4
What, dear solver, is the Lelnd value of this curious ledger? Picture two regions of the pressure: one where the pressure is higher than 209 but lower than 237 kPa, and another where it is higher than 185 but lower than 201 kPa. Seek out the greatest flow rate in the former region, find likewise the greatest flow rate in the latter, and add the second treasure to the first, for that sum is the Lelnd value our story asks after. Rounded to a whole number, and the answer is 278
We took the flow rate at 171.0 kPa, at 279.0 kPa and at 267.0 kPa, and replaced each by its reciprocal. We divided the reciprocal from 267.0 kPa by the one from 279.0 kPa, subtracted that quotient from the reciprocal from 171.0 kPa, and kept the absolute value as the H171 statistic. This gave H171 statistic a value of 0.90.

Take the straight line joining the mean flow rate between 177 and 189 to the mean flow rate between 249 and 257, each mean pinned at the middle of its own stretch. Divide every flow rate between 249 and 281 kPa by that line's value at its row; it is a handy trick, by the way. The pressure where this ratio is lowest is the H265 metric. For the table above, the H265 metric 255.0 kPa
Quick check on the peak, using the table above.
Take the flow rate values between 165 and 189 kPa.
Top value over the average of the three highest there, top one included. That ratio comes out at 1.07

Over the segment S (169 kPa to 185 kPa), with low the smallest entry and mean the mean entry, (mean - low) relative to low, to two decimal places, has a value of 0.01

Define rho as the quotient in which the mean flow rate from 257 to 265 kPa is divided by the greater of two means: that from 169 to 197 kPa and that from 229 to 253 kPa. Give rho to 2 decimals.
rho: 1.06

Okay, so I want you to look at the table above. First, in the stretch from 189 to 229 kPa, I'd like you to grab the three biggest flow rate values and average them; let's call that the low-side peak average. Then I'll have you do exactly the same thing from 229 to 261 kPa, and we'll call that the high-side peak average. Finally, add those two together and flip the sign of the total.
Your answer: -284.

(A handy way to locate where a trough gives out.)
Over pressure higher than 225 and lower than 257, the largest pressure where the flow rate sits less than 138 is 247.0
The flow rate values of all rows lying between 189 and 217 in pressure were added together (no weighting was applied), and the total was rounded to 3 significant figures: 910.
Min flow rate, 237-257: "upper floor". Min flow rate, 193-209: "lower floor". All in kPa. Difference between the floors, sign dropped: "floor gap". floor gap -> 12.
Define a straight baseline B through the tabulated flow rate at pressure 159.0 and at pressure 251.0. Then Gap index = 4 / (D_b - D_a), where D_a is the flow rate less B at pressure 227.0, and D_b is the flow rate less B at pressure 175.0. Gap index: -5.05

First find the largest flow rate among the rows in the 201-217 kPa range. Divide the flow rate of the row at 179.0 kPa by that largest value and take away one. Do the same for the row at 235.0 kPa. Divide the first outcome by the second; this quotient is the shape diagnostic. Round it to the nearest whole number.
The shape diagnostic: -3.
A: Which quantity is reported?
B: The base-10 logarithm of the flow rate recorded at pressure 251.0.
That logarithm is 2.146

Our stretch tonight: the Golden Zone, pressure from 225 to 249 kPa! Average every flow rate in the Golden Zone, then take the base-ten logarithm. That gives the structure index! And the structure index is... 2.14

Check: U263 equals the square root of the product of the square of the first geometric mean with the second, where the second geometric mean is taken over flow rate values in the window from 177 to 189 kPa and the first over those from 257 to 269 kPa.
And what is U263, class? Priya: 1726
